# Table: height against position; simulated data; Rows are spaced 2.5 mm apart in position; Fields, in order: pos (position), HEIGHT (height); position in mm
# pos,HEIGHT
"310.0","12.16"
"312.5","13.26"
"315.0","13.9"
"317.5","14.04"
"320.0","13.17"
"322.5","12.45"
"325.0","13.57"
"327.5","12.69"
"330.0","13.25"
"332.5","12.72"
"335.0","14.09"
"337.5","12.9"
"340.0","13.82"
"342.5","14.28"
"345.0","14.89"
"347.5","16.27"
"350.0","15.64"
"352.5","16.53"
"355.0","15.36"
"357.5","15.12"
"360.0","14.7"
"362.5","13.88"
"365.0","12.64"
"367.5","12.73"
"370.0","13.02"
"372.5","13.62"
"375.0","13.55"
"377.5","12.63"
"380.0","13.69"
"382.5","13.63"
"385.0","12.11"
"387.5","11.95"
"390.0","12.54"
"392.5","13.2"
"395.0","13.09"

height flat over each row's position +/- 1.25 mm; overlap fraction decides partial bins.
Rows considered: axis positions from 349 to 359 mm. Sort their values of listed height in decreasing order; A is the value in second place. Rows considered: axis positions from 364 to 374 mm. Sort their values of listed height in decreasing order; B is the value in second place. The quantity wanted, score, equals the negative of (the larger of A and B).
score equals -15.6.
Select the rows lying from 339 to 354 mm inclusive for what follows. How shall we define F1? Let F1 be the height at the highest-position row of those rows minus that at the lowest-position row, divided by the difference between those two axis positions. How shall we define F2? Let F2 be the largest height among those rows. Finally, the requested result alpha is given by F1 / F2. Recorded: 0.013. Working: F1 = 0.22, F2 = 16.53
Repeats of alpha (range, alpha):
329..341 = 0.004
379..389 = -0.017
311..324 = -0.006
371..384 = 0.000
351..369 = -0.015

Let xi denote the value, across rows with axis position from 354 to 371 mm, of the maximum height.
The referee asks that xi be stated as 15.36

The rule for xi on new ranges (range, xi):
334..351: 16.27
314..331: 14.04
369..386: 13.69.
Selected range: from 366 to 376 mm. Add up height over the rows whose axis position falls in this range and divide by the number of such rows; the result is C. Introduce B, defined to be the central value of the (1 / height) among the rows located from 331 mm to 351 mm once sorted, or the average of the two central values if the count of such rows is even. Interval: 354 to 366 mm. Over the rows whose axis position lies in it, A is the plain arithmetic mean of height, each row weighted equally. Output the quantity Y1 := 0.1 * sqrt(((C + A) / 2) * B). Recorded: 0.099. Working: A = 14.3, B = 0.071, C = 13.2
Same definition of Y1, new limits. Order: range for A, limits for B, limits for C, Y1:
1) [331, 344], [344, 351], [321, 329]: 0.092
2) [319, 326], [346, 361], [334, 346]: 0.093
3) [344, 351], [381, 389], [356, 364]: 0.112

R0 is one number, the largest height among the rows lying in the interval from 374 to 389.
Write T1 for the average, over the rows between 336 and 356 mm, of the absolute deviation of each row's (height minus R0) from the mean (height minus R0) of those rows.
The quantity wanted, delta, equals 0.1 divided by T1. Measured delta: 0.10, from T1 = 0.99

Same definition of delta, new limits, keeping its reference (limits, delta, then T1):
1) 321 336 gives 0.20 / 0.51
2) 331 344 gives 0.17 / 0.60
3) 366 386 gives 0.20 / 0.50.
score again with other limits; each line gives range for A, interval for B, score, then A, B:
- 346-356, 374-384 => -16.3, 16.27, 13.63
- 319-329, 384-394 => -13.2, 13.17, 12.54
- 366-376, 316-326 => -13.6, 13.55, 13.57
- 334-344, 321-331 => -14.1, 14.09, 13.25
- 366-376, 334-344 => -14.1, 13.55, 14.09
